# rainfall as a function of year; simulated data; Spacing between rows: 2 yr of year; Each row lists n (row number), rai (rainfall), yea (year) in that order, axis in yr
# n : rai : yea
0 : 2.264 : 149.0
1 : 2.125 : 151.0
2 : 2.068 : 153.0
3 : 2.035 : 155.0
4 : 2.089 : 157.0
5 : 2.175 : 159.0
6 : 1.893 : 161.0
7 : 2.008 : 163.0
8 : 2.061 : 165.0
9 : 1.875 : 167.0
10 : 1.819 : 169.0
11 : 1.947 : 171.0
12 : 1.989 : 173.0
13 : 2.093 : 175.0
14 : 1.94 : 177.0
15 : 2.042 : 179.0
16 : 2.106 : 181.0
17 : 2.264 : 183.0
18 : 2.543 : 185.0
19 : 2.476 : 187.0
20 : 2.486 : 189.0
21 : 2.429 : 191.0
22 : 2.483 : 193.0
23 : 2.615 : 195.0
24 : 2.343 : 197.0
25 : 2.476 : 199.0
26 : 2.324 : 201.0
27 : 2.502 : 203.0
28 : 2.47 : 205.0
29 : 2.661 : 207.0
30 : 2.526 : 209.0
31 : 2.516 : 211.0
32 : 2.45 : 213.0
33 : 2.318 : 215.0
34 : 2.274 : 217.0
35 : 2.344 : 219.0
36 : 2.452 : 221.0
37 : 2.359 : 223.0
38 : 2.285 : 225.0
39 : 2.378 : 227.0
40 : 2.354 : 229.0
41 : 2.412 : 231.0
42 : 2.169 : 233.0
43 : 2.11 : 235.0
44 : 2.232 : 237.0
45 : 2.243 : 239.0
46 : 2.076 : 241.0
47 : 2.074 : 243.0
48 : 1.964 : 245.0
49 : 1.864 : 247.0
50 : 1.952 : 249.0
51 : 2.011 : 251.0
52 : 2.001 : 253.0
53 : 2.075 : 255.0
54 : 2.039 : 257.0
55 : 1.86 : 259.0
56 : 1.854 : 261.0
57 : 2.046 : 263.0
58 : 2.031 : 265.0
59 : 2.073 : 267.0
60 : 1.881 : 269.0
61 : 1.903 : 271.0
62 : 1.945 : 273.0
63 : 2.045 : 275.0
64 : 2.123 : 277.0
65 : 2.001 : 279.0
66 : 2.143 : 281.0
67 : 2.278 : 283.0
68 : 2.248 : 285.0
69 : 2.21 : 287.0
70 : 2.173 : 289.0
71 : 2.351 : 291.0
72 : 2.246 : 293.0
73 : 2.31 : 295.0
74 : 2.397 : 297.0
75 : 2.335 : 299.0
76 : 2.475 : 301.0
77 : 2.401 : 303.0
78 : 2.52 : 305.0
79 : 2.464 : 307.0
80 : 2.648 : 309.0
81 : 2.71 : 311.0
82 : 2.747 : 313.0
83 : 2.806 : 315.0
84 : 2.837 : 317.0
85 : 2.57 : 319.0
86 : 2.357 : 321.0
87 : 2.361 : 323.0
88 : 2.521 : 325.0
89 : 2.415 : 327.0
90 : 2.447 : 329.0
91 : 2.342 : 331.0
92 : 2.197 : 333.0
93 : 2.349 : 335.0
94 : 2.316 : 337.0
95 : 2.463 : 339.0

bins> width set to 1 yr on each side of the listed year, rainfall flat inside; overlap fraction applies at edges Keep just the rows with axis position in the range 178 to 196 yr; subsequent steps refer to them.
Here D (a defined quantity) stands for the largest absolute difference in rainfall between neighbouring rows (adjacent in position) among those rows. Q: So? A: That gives 0.28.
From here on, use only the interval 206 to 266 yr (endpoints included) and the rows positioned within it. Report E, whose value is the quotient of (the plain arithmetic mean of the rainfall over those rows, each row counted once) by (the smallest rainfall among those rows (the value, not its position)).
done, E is 1.19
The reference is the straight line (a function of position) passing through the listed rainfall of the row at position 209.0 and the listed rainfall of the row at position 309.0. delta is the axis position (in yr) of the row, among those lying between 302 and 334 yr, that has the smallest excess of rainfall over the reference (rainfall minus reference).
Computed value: 333.0 yr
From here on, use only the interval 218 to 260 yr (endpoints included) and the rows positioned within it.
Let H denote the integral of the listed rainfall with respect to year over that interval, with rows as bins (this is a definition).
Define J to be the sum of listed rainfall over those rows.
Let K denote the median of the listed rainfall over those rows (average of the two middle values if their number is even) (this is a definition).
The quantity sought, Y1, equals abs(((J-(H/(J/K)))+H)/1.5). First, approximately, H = 91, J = 45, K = 2.11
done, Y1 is 87.7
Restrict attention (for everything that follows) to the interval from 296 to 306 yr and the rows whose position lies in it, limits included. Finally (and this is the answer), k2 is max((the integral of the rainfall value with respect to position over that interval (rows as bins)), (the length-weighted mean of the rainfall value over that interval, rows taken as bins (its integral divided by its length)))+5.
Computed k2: 29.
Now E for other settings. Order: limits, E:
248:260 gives 1.07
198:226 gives 1.07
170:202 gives 1.18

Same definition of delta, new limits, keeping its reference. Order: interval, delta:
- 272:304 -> 273.0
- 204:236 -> 235.0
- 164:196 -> 169.0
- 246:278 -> 261.0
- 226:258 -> 247.0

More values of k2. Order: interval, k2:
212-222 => 29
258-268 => 25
